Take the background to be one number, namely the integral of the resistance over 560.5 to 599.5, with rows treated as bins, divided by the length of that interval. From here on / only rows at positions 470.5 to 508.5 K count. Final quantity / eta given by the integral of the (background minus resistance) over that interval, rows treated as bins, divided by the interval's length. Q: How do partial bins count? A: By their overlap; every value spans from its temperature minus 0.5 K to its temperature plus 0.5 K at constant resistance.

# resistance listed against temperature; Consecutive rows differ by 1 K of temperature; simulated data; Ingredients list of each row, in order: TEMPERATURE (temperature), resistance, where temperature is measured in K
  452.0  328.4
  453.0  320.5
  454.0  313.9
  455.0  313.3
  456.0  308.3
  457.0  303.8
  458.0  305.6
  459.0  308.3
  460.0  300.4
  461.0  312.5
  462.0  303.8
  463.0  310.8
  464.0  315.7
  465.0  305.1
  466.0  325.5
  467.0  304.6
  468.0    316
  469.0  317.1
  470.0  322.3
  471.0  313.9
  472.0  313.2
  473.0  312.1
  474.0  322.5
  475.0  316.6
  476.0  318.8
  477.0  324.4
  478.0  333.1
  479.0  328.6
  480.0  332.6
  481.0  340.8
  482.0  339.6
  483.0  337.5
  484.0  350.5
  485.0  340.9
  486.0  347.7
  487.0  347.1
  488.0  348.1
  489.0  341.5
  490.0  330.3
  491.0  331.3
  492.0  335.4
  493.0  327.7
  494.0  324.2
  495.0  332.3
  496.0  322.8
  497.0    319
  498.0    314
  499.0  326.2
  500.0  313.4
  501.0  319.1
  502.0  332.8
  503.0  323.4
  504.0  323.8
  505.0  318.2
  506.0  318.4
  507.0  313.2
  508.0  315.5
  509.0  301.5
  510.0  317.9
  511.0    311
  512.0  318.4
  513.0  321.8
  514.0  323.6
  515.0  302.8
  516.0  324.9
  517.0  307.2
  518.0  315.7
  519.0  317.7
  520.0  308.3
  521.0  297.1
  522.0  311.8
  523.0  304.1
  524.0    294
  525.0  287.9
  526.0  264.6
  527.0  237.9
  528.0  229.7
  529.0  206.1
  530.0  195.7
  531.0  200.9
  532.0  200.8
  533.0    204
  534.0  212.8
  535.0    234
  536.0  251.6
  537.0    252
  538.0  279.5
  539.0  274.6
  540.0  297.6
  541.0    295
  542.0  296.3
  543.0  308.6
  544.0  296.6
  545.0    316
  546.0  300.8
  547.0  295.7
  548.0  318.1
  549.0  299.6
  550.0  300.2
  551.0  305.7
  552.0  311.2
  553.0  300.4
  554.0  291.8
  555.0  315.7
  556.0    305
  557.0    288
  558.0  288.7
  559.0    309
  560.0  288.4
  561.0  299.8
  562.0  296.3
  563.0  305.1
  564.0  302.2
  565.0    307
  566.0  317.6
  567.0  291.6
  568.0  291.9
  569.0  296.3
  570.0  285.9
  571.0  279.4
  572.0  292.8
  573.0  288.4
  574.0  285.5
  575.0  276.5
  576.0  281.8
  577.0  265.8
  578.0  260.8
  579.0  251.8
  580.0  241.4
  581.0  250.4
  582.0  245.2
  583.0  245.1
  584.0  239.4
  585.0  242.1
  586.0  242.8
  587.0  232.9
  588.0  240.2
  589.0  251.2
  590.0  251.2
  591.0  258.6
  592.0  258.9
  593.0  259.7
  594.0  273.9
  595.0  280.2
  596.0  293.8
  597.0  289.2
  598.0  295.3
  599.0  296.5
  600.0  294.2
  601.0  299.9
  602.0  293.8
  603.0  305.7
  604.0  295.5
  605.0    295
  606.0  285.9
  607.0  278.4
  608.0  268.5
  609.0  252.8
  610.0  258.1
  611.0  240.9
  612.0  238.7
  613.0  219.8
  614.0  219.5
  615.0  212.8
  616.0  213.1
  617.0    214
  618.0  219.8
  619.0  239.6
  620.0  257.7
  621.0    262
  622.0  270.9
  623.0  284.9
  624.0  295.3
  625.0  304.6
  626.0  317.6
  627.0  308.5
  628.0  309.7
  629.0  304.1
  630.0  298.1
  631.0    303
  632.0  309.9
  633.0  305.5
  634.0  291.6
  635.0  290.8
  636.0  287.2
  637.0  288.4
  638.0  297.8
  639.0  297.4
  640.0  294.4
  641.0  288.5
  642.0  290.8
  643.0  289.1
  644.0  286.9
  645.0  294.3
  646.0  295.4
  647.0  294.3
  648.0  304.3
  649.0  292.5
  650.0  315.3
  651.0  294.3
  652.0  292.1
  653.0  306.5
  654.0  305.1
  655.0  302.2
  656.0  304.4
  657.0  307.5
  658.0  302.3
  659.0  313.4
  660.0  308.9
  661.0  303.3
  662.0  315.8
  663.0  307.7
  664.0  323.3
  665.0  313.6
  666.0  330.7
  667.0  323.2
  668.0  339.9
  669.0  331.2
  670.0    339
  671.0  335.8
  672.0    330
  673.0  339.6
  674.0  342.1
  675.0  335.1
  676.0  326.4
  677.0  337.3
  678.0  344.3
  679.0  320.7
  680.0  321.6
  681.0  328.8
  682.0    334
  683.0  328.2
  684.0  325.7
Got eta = -54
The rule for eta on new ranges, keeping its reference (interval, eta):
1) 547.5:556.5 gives -32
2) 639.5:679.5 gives -40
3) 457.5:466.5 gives -36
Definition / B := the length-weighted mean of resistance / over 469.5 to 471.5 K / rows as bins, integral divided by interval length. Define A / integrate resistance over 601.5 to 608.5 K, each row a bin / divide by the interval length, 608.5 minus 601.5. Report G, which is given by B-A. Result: 29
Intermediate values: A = 289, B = 318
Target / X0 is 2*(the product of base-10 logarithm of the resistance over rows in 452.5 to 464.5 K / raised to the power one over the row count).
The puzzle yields 4.98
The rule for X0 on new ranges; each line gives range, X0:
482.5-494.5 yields 5.06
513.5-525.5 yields 4.98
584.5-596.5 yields 4.82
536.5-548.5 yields 4.94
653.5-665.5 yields 4.98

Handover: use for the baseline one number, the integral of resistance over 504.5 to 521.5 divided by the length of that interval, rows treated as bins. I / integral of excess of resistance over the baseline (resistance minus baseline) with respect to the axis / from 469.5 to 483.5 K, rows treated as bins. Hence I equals 164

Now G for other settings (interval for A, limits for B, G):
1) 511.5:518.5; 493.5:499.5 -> 7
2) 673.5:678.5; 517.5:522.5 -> -27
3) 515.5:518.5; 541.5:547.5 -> -14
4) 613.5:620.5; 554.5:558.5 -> 74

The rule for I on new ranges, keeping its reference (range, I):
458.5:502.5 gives 477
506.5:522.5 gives -11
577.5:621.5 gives -2437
